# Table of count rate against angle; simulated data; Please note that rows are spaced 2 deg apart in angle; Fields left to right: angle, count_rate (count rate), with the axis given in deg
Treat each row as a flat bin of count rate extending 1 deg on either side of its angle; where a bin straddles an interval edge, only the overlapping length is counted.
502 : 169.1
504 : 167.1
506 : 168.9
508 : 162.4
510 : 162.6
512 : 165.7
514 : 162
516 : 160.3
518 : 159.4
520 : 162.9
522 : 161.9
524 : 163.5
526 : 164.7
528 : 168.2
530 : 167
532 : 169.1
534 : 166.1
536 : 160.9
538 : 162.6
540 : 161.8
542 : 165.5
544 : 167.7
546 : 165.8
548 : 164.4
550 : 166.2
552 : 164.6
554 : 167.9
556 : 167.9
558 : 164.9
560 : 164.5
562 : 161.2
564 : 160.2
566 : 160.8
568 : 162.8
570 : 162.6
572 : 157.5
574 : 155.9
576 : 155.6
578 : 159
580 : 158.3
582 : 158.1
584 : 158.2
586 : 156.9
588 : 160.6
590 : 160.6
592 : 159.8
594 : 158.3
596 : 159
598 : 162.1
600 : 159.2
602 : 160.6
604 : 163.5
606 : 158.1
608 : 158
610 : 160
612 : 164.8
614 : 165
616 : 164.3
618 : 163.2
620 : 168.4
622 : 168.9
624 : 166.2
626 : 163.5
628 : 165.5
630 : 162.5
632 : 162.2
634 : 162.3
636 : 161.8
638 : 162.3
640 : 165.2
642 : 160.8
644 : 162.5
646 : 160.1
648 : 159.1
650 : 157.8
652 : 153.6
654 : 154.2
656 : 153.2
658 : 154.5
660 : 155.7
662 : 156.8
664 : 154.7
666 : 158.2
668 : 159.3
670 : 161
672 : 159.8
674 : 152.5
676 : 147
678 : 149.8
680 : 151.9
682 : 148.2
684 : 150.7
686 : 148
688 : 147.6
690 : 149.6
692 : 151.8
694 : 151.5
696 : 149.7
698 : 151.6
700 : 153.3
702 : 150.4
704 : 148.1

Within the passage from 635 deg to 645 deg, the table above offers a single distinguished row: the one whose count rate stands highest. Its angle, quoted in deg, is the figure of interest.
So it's 640 deg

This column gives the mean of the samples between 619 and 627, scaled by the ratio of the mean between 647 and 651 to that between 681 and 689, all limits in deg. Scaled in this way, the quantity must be 178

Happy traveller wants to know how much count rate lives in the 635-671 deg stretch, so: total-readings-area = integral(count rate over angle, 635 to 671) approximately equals 5702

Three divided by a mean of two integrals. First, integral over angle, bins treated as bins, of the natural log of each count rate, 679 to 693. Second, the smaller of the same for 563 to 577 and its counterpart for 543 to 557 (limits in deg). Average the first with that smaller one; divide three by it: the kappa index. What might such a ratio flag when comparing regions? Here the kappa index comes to 0.0425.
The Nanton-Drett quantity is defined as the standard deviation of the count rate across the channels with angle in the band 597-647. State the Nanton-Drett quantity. 2.8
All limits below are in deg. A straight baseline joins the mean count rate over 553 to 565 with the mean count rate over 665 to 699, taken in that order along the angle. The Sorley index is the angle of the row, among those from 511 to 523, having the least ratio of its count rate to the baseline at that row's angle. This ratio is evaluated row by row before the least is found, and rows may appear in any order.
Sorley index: 518 deg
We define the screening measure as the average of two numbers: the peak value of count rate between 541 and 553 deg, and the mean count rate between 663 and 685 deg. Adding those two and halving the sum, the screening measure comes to 161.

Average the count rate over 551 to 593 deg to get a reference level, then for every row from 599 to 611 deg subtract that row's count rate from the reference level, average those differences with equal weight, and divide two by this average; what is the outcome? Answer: 2.1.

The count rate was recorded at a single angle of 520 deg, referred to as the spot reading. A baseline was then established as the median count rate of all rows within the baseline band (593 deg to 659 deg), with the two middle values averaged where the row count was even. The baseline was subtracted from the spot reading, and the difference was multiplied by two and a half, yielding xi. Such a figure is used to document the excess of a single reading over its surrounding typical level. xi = 2.0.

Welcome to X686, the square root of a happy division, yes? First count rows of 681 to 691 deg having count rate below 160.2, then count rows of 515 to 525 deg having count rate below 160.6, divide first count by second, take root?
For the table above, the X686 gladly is 1.58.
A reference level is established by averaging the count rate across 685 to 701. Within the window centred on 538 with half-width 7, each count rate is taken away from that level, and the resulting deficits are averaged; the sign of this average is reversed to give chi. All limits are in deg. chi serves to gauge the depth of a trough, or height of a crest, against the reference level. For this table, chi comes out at 14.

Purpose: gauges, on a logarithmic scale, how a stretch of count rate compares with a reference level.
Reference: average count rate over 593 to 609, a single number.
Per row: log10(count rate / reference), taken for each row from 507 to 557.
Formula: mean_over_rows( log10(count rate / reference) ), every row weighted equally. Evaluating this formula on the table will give 0.012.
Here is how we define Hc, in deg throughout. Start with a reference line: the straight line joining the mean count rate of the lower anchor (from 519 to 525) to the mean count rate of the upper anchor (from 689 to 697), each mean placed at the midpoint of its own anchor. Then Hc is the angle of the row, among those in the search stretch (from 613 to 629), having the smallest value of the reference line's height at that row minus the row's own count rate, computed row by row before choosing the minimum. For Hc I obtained 622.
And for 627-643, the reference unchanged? 640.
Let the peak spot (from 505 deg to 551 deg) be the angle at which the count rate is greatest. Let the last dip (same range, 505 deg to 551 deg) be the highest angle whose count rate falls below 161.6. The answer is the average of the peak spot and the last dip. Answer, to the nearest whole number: 534 deg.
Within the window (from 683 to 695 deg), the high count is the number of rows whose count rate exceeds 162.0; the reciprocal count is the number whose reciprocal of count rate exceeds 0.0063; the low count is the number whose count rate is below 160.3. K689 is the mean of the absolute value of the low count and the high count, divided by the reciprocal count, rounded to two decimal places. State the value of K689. 0.50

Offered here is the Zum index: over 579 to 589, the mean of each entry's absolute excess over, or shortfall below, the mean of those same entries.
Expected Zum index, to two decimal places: 0.87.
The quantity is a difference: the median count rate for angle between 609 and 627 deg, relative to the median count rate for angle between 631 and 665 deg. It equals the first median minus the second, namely 6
